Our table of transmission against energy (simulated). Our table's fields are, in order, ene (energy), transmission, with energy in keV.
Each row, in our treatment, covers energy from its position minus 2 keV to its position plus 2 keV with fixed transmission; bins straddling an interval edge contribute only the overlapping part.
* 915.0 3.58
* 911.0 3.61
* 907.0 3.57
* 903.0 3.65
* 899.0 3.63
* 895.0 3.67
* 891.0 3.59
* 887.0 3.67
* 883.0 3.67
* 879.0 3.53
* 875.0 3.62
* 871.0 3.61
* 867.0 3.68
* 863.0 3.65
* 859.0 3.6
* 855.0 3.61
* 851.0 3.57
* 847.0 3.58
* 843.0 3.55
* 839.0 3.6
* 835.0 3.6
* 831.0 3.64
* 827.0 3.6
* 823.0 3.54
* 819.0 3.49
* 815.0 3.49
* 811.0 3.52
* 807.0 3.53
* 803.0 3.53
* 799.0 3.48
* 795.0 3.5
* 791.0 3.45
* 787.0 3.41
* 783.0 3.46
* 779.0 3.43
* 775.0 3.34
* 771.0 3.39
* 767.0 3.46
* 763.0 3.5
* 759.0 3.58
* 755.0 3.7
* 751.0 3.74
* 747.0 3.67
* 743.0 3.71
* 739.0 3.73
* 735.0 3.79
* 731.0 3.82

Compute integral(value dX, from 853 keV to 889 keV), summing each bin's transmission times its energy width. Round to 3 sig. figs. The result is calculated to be 131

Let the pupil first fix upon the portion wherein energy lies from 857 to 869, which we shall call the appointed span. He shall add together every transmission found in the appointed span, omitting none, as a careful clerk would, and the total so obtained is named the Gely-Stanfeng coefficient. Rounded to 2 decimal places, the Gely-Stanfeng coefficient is 10.93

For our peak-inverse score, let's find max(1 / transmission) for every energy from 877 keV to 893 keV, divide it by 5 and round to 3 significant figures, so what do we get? 0.0567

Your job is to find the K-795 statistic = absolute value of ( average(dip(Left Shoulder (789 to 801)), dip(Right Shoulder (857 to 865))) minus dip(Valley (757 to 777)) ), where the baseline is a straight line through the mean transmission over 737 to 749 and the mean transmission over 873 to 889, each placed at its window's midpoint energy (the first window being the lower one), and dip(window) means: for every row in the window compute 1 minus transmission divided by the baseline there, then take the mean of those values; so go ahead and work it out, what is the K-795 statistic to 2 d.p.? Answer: 0.04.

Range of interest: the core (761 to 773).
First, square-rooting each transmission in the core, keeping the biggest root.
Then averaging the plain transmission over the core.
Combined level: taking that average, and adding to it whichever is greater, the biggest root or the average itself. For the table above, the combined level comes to 6.90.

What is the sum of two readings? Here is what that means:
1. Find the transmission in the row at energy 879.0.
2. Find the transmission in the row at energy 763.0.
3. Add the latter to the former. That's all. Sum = 7.03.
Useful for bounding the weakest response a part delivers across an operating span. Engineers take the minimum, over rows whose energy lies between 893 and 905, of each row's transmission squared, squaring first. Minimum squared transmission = 13.2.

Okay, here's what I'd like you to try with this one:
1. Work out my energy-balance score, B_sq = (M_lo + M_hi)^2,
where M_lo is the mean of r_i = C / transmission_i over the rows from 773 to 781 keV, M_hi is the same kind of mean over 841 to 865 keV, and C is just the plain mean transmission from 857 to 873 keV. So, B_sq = 4.35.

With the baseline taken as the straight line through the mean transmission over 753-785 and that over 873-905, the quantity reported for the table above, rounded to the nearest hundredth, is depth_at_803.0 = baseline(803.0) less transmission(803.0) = -0.01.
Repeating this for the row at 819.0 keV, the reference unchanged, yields 0.05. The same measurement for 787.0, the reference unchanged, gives 0.09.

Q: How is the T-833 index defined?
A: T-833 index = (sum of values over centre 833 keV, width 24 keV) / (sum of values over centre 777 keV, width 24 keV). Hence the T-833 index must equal 1.05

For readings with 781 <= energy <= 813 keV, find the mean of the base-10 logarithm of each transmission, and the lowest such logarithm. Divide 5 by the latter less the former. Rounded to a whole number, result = -531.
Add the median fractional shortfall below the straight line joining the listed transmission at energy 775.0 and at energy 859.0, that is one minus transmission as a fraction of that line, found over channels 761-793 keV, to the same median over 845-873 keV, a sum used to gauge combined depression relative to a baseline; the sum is -0.026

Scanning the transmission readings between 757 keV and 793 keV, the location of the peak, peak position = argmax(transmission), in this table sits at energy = 759.0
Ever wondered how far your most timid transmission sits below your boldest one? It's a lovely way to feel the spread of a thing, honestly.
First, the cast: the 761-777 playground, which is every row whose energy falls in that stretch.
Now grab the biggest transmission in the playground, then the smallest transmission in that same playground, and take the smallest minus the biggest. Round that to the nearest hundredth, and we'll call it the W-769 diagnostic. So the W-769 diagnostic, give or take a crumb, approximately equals -0.16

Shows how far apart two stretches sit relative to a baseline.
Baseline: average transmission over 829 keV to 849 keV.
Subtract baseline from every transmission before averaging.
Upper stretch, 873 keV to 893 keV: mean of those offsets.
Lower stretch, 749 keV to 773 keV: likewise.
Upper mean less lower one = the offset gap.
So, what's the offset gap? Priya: 0.05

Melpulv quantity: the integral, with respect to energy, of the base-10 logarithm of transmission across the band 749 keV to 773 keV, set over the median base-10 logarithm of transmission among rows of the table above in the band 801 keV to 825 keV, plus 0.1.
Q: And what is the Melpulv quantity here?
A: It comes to 24.3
